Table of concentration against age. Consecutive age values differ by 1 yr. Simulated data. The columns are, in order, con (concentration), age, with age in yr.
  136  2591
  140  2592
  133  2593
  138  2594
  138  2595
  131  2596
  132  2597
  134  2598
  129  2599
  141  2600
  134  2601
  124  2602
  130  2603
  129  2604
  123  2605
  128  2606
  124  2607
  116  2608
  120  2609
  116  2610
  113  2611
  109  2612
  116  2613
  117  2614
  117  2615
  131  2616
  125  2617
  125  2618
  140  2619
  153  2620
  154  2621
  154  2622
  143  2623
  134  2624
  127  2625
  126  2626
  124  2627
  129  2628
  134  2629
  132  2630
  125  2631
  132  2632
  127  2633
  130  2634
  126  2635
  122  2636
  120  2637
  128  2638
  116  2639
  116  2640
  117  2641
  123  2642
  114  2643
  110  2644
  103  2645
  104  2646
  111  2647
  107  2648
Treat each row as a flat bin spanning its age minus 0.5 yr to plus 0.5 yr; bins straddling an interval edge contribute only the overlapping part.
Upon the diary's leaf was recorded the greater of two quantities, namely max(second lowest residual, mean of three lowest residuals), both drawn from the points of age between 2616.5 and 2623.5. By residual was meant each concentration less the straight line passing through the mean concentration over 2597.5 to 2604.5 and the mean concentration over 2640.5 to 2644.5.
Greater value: 5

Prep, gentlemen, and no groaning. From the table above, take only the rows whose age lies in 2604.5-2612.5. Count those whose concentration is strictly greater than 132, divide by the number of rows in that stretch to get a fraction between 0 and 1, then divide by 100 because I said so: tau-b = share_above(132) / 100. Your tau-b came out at 0.0000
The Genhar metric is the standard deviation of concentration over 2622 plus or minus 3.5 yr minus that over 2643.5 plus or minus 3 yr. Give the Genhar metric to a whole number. 3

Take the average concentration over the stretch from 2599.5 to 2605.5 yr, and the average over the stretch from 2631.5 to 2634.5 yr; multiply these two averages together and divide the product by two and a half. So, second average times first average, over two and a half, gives 6751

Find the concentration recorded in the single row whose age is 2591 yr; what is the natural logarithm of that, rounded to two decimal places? 4.91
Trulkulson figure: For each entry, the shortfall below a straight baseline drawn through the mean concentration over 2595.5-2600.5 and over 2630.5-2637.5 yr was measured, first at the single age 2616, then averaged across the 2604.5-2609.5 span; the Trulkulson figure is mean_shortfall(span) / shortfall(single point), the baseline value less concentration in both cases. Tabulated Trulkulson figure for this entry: -7.2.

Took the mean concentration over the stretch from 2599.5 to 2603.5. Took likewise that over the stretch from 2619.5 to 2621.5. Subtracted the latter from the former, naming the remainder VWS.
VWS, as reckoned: -21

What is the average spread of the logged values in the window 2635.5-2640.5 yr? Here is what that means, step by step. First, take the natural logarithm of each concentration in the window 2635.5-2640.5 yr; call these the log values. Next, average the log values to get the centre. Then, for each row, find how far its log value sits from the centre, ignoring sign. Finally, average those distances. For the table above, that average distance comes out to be 0.030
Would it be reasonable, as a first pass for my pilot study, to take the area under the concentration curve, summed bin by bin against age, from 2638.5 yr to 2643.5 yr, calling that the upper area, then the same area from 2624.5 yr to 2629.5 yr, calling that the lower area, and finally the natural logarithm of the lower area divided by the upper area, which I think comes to 0.088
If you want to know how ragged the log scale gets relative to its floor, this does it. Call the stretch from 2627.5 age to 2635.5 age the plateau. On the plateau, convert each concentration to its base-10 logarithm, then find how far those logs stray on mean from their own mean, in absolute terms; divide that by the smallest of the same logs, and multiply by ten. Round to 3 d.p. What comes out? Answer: 0.042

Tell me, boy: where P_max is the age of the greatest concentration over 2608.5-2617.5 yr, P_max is 2616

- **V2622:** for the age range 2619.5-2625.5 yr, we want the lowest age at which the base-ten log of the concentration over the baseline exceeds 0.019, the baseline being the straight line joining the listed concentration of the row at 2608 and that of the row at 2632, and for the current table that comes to 2620 yr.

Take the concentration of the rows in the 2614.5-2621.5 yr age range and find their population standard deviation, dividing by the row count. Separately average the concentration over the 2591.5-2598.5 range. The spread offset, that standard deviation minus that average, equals -122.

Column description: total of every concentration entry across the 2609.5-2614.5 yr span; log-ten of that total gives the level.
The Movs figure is 2.76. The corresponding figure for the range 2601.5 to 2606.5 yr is 2.80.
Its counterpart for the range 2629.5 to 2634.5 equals 2.81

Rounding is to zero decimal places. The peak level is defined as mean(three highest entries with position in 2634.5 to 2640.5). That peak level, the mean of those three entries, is 125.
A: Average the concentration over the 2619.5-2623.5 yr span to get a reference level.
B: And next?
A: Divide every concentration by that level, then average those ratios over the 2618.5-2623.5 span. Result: 0.99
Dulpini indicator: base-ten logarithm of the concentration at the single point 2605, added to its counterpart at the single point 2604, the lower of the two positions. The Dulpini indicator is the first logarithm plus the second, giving 4.20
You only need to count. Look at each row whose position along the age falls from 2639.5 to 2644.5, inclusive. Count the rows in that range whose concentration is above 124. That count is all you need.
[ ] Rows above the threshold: 0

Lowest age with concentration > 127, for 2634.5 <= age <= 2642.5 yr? 2638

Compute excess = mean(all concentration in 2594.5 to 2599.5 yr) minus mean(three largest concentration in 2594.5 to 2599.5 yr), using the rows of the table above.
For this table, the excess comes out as -1.9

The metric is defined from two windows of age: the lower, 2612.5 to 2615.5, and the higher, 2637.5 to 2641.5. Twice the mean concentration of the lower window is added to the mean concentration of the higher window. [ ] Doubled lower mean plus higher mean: 353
